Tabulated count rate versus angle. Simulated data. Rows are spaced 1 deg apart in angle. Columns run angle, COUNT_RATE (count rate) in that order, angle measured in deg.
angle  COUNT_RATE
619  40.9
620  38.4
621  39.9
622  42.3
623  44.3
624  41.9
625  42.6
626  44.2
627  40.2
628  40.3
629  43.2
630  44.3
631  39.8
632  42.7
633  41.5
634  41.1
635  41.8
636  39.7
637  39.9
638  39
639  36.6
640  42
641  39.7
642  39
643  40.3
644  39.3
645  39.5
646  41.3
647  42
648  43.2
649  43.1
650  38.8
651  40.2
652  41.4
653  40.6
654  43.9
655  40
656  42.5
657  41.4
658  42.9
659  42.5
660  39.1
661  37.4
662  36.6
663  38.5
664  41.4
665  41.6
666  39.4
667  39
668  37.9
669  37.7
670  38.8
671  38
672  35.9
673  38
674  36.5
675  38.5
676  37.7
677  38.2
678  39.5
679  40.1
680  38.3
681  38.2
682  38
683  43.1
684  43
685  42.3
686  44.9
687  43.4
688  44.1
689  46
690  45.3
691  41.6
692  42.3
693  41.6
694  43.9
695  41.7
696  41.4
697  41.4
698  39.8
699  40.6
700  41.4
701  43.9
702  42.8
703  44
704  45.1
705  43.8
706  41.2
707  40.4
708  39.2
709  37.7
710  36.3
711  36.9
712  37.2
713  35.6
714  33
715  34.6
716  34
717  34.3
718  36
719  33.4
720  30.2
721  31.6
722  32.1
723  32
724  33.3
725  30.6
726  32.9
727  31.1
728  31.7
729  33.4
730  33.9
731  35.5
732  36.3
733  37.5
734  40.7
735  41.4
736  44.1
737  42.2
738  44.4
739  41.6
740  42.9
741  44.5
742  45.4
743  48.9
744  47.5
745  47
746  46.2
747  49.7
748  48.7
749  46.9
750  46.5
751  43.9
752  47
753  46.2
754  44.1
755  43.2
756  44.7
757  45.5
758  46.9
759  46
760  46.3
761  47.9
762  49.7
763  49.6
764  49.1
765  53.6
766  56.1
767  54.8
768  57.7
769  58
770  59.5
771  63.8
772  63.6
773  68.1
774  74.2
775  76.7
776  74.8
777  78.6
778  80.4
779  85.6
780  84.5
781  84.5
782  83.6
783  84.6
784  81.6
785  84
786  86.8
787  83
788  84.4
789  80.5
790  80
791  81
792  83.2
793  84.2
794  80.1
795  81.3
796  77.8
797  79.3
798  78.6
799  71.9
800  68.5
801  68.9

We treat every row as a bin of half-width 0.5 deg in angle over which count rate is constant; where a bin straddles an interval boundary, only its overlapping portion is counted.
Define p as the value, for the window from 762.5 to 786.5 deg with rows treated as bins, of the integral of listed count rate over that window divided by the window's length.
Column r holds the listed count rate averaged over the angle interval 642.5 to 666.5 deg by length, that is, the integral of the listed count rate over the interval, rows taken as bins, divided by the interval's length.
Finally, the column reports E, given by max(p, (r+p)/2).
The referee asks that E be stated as 71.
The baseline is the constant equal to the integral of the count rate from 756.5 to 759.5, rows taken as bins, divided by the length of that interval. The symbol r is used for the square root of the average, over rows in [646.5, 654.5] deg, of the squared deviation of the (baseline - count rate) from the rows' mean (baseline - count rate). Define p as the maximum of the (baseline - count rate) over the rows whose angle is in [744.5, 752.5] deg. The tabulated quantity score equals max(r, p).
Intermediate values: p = 2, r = 1.6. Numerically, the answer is 2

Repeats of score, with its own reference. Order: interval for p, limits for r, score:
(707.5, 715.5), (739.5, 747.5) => 13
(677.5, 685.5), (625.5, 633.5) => 8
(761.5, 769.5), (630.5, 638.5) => 1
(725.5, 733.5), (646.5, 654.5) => 15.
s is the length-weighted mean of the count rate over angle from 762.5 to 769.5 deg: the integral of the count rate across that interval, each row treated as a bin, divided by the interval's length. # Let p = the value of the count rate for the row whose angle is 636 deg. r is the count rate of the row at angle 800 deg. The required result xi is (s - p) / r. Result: 0.2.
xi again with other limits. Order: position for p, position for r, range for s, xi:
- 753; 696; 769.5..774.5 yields 0.5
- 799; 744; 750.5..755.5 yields -0.6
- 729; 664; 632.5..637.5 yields 0.2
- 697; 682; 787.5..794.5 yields 1.1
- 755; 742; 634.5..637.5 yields -0.1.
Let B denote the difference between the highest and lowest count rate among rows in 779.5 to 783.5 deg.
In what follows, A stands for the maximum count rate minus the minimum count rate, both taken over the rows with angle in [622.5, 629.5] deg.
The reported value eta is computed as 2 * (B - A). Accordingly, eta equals -6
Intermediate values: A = 4.1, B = 1.0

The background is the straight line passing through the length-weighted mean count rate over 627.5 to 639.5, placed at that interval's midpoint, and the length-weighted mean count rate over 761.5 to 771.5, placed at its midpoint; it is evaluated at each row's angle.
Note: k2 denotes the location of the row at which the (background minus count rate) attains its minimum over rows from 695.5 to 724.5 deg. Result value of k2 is 704 deg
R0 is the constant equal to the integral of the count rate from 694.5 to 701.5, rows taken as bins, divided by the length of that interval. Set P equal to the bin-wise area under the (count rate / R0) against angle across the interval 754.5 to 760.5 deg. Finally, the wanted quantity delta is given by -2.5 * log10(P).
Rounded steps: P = 6.6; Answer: -2.0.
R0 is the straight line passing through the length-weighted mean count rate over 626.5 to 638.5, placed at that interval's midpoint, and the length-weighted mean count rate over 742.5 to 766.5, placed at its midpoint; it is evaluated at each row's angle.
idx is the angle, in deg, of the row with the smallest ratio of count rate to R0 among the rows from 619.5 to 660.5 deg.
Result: 639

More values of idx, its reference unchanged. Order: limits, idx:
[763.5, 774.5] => 764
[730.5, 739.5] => 731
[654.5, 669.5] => 662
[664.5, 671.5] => 669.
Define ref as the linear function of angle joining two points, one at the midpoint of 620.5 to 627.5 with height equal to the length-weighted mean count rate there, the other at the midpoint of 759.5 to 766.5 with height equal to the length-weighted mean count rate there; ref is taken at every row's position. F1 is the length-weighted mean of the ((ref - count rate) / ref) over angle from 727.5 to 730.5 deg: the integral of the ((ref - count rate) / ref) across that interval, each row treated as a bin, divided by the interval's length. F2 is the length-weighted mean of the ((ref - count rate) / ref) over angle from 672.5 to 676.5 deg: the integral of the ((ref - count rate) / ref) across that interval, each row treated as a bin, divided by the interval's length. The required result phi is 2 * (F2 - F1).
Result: -0.3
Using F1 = 0.317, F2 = 0.17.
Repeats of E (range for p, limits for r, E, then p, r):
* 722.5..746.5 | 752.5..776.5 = 47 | 39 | 55.0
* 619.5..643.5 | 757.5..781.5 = 52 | 41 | 62.9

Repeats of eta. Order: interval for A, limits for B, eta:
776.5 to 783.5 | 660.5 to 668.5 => -4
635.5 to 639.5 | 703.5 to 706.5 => 1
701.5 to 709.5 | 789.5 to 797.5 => -2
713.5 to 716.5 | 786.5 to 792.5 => 6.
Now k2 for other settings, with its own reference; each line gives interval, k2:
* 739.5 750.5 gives 747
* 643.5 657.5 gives 654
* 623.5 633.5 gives 626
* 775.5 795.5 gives 786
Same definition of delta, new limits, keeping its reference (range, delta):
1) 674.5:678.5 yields -1.4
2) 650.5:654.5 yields -1.5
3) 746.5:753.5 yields -2.2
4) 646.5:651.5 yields -1.7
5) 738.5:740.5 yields -0.8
